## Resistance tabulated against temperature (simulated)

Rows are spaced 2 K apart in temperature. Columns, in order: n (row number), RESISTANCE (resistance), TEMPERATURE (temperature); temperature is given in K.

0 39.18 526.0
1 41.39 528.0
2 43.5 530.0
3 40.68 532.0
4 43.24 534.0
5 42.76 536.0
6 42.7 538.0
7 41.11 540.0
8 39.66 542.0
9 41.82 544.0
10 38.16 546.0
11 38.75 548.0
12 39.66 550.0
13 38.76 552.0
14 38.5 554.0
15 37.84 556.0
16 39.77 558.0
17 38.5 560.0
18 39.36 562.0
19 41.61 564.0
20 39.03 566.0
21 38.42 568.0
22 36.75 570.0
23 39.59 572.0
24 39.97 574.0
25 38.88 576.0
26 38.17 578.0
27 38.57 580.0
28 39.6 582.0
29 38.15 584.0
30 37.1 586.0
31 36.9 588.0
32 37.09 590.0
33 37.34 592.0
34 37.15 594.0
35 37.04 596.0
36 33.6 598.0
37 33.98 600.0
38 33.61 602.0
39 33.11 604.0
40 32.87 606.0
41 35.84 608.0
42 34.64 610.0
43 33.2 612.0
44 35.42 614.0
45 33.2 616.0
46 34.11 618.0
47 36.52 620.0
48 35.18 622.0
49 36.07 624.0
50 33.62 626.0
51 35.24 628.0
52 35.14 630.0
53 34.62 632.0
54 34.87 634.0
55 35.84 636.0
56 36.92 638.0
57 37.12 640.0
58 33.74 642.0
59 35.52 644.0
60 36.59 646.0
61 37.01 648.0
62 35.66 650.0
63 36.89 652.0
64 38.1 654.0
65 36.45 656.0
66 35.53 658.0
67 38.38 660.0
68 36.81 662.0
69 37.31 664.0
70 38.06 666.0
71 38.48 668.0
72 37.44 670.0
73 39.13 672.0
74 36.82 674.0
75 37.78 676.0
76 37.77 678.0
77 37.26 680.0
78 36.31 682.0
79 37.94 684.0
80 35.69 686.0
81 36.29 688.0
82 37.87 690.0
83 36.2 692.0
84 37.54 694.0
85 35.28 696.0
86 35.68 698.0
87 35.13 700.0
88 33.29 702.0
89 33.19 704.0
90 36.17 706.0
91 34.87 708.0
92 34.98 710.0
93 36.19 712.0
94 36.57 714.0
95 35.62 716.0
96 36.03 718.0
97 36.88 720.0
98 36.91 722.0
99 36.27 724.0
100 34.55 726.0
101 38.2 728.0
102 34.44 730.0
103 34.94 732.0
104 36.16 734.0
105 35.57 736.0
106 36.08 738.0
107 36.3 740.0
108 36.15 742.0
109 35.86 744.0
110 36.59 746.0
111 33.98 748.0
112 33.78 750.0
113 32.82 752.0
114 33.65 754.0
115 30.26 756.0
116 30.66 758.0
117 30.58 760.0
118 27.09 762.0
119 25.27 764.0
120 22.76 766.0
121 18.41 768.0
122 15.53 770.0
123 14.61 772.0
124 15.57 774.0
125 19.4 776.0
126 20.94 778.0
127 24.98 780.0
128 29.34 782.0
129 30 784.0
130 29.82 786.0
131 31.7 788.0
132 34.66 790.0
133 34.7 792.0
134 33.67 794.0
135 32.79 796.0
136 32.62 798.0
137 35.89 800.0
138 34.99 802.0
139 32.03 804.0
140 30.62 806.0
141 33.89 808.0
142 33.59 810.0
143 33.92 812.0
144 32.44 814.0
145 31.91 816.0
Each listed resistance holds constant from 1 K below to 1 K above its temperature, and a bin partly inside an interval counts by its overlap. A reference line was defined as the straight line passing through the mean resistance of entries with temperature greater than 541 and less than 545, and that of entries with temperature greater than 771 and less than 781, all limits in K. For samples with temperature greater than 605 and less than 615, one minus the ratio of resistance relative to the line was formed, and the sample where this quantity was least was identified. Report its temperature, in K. 614.0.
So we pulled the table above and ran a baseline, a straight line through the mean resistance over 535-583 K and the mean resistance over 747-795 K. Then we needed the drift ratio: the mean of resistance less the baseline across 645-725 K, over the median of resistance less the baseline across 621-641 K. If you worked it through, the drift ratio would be -16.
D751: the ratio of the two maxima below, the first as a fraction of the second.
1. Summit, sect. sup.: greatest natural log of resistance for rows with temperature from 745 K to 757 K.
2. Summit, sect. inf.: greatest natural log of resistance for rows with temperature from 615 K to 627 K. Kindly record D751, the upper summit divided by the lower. 1.00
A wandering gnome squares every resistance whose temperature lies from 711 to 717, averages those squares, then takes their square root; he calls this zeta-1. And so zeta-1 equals 36.1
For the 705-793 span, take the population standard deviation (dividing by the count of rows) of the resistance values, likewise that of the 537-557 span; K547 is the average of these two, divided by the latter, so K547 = 2.6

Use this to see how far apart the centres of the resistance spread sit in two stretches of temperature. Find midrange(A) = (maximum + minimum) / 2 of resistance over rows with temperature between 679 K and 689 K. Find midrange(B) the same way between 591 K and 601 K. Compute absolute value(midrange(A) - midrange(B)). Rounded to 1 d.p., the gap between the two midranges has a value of 1.3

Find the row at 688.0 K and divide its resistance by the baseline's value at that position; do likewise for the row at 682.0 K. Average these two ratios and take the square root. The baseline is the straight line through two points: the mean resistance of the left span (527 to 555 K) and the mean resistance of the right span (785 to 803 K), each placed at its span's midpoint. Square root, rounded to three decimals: 0.996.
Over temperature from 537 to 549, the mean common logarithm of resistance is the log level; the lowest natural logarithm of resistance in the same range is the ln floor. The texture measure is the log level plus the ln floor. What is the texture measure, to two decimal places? 5.25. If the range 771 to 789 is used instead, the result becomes 4.05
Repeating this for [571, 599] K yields 5.09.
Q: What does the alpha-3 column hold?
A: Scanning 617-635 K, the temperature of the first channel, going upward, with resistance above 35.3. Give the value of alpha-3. 620.0 K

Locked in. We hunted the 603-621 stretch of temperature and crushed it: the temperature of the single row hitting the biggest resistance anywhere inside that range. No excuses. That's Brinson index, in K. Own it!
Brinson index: 620.0 K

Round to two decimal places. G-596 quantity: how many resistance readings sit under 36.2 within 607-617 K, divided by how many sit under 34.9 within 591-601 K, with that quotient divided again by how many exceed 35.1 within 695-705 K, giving 0.83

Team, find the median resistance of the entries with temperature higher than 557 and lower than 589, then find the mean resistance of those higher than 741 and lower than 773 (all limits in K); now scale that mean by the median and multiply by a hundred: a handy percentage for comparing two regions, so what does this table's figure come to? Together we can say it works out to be 74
